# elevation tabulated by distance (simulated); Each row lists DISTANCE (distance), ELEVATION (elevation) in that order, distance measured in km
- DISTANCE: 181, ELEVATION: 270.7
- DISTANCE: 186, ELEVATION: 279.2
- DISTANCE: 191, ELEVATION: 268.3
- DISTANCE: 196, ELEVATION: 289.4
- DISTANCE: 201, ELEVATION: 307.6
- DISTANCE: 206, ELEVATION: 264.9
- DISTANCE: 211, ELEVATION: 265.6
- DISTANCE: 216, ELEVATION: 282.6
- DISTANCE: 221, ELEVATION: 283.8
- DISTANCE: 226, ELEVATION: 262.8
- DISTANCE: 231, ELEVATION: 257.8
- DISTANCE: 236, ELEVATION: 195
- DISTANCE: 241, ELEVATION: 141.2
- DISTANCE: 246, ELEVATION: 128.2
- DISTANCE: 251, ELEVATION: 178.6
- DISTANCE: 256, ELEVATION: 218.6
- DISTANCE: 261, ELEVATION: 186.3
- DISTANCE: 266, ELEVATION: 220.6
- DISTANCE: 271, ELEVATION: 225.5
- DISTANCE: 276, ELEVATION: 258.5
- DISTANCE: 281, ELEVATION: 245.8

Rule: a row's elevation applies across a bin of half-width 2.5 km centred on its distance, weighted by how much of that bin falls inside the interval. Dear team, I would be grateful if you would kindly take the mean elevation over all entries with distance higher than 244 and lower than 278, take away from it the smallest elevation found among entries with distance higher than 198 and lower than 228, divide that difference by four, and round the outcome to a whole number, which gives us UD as -15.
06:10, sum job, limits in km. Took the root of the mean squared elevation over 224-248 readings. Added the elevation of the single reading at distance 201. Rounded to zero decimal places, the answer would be 513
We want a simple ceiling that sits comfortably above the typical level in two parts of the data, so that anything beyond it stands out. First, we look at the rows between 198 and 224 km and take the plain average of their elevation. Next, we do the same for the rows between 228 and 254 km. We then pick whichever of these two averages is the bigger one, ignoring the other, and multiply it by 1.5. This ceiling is 421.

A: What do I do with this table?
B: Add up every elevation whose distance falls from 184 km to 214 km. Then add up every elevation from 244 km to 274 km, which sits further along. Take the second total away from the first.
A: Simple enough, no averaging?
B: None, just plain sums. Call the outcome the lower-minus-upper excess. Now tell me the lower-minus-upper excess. 517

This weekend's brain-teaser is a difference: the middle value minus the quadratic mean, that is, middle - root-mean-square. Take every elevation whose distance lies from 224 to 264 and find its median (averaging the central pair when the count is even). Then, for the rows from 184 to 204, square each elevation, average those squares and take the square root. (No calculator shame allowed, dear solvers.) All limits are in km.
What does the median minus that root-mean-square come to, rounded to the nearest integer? -96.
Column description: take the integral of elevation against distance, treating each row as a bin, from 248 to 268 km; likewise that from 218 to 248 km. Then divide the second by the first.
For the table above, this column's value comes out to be 1.6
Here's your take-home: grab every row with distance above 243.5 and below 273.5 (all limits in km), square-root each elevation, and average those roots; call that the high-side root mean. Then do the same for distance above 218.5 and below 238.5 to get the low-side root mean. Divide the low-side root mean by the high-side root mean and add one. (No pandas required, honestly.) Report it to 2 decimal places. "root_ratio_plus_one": 2.14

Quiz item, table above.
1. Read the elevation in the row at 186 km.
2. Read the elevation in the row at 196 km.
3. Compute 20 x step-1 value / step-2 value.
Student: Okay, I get 19.3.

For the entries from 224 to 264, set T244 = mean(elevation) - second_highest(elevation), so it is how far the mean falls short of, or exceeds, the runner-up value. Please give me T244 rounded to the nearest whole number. -62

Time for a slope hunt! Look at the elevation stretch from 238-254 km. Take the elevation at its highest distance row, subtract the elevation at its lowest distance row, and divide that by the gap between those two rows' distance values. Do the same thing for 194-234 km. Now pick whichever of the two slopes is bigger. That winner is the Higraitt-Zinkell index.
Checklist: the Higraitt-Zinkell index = 3.7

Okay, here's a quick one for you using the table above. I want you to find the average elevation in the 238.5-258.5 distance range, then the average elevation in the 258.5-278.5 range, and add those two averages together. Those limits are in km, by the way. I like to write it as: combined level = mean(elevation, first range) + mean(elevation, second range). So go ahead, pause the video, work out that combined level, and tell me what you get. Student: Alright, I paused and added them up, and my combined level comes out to 389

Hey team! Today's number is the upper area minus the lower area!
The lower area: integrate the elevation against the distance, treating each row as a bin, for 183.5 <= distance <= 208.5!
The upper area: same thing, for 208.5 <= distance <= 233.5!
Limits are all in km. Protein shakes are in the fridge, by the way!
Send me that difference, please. -284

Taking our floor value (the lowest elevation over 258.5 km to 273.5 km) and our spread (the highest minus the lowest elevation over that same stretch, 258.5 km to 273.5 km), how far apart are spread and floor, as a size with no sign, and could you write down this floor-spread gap 147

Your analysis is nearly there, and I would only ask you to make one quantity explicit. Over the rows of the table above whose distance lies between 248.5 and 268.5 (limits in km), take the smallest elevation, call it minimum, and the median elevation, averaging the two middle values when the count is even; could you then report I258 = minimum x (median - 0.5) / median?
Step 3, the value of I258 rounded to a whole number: 178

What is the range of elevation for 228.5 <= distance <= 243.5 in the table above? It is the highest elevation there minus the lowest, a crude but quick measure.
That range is 117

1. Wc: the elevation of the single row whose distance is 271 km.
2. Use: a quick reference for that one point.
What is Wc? 225.5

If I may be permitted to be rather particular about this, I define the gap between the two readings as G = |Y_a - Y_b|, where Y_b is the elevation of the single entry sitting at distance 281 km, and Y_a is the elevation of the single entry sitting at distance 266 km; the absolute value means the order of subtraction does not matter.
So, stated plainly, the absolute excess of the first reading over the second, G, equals 25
